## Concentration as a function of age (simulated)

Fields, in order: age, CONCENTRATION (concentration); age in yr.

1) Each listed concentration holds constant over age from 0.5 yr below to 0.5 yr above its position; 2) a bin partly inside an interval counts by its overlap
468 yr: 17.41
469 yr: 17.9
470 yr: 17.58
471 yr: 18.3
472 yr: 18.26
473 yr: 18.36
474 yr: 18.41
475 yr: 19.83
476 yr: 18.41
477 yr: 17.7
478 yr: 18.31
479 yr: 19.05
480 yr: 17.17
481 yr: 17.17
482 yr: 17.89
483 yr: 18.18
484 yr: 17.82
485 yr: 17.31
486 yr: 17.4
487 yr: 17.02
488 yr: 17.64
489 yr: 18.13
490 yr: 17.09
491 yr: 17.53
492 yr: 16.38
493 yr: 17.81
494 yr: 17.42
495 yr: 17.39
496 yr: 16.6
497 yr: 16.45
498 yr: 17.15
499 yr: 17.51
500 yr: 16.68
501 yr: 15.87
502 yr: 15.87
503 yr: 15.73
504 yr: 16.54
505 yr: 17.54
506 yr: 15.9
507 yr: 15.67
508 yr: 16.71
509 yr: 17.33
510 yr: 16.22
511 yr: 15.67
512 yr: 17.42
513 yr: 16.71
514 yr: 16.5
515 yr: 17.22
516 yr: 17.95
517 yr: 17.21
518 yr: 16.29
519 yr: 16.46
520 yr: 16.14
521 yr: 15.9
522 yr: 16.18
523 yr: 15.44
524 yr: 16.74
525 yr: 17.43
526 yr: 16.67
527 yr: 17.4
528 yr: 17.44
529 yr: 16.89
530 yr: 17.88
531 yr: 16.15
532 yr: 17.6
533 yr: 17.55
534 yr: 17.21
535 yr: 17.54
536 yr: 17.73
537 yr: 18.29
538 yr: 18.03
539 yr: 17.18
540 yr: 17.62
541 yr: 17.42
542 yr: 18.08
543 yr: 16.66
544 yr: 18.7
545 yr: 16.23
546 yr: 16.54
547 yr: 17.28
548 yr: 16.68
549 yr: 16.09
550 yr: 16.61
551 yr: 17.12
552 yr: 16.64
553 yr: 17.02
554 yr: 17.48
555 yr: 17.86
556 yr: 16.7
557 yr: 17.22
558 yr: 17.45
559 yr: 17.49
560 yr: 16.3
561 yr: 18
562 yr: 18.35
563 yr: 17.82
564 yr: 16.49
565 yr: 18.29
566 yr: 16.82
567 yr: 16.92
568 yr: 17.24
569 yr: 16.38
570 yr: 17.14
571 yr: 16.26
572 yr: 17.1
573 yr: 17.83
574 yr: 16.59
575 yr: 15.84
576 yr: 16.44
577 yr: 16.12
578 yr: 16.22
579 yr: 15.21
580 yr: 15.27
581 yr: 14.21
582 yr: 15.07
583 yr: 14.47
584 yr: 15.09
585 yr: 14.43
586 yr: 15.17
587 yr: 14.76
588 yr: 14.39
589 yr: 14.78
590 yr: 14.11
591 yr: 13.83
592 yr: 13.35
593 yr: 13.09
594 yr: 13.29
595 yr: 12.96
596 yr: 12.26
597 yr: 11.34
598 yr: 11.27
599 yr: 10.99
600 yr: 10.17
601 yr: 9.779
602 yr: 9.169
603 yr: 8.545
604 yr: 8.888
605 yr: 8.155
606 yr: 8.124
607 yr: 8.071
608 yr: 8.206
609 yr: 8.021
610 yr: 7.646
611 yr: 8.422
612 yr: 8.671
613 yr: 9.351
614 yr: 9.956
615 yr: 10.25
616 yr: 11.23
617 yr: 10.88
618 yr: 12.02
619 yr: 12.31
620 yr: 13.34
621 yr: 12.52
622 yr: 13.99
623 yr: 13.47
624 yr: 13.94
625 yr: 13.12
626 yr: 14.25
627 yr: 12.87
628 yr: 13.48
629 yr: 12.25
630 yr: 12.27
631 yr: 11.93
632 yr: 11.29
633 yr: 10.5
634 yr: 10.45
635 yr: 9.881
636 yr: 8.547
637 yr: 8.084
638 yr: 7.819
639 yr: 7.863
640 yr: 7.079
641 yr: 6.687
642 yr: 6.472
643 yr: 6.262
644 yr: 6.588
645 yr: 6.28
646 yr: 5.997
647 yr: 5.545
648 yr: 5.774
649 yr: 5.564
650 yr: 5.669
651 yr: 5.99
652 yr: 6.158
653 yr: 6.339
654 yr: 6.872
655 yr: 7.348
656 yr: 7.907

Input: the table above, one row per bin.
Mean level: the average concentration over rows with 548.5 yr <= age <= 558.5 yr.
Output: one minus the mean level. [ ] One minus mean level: -16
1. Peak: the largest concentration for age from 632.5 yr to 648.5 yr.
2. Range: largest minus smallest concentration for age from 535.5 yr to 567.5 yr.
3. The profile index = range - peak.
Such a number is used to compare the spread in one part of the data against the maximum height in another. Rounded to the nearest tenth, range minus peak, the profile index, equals -7.9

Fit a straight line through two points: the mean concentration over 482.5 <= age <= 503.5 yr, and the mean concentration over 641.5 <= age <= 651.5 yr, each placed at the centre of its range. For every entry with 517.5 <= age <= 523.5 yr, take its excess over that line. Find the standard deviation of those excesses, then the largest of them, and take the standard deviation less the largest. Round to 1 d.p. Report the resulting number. -1.0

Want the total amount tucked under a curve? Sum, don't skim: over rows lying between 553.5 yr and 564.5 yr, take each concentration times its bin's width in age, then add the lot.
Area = 191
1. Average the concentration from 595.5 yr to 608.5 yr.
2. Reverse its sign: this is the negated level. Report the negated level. -10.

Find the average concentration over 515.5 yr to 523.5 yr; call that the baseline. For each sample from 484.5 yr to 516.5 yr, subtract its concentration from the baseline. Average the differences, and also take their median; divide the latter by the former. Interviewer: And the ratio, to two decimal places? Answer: 1.38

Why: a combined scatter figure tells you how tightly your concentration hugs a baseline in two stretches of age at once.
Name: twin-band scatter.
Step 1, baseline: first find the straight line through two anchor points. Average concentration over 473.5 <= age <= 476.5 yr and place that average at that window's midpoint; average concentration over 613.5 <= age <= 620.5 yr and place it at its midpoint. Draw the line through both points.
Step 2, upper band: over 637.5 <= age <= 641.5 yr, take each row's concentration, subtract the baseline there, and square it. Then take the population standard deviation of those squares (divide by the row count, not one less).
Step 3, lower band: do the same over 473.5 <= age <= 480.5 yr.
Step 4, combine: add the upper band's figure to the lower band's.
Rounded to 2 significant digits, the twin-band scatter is 3.3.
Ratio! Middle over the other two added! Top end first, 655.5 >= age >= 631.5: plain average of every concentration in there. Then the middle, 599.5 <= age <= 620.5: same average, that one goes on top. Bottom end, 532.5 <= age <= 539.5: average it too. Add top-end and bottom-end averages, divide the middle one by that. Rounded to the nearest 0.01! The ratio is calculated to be 0.38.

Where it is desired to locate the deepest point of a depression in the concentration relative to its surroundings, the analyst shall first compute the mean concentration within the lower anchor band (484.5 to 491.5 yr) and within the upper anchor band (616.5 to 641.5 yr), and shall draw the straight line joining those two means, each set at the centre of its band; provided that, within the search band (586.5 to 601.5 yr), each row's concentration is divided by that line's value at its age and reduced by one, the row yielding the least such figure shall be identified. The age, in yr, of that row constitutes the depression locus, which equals 601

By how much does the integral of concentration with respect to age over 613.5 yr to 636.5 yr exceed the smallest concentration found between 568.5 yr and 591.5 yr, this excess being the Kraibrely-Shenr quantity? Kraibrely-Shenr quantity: 261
